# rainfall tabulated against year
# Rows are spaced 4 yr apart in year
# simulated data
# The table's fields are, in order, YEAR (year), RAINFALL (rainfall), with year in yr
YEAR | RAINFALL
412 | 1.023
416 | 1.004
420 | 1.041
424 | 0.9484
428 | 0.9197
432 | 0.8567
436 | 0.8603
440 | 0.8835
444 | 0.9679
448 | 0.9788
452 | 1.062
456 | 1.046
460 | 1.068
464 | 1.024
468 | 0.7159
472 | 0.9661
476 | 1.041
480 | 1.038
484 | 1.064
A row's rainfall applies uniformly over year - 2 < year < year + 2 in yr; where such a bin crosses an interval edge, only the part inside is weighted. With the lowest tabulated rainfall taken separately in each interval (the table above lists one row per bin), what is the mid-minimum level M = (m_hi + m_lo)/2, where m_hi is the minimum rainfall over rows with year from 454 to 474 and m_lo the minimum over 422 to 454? 0.786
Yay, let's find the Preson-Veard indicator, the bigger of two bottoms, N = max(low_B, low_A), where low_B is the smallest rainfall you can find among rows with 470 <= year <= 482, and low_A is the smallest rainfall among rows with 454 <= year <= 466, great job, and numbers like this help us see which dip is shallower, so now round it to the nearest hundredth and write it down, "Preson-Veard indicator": 1.02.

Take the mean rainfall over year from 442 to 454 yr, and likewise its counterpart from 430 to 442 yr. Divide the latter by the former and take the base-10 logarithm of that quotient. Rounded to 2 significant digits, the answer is -0.063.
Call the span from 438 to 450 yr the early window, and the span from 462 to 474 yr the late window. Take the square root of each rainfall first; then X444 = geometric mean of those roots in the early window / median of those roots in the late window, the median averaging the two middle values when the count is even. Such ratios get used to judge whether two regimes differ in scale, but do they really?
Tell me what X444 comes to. 0.99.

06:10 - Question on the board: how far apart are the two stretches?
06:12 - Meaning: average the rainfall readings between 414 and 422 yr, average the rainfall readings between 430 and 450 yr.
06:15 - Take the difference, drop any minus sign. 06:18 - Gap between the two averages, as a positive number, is 0.113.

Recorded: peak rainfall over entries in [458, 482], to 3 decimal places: 1.068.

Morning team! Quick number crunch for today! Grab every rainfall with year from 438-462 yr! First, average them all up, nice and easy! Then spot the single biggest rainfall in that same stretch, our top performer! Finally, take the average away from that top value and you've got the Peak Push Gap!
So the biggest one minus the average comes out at 0.07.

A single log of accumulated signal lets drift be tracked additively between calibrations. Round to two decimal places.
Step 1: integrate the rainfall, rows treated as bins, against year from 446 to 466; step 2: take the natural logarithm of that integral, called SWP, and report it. 3.03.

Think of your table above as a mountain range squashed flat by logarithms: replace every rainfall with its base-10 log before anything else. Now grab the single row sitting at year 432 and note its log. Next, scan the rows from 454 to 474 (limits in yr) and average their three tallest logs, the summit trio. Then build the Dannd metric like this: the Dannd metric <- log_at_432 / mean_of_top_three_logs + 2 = -1.5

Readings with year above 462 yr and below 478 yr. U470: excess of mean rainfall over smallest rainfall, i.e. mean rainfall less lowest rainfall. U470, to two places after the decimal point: 0.22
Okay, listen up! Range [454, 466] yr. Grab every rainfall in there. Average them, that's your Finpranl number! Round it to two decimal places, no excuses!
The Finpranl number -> 1.05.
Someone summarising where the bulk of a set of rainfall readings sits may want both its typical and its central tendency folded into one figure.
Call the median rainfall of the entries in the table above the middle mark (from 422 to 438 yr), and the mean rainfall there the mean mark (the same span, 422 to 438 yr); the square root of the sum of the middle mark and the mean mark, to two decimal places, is 1.34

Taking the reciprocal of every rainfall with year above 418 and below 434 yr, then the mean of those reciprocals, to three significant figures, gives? 1.07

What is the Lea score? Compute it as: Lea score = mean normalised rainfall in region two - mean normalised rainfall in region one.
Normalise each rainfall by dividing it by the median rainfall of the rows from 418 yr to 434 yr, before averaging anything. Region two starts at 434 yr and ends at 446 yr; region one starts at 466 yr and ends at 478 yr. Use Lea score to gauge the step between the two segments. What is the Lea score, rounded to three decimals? -0.004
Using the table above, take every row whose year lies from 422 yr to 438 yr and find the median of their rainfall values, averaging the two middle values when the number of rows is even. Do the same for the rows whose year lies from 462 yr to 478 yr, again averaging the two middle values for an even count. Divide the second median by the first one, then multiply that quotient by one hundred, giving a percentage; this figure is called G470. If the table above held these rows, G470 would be 112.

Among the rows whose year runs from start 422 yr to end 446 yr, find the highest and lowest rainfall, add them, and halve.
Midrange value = 0.91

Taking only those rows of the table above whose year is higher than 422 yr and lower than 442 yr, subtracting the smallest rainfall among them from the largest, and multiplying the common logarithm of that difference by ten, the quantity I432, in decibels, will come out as -10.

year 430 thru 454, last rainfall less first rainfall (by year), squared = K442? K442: 0.042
